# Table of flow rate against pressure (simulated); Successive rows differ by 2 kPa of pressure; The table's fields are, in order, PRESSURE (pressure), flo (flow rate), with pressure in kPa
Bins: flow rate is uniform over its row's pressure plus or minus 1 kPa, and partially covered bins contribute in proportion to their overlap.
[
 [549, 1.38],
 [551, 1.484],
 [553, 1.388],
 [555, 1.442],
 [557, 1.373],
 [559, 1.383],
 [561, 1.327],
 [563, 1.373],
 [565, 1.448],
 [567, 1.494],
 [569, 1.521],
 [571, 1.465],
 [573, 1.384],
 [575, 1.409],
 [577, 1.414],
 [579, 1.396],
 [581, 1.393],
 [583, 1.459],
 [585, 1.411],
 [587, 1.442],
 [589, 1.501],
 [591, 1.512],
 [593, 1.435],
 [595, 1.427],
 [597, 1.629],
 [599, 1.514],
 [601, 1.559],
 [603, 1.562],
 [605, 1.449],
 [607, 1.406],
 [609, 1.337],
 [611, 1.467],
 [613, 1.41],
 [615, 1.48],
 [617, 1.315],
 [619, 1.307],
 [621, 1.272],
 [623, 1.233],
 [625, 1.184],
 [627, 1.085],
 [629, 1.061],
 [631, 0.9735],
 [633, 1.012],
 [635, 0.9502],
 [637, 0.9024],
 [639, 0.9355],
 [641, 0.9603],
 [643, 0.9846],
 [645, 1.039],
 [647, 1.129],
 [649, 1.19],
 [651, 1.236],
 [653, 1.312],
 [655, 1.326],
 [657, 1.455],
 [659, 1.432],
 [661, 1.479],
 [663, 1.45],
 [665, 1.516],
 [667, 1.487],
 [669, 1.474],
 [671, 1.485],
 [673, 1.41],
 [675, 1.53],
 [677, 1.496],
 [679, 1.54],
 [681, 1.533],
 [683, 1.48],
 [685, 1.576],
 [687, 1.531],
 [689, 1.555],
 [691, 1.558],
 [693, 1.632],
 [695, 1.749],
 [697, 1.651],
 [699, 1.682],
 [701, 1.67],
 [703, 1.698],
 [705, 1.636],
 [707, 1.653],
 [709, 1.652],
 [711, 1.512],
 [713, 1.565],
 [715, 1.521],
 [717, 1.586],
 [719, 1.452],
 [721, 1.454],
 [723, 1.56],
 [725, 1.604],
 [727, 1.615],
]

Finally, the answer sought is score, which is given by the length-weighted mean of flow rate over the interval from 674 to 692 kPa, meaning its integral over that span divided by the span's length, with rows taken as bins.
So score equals 1.53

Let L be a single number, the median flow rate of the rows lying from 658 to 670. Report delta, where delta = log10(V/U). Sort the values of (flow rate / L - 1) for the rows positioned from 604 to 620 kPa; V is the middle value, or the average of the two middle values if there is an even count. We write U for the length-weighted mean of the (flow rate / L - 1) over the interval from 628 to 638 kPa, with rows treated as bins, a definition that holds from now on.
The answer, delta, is -0.9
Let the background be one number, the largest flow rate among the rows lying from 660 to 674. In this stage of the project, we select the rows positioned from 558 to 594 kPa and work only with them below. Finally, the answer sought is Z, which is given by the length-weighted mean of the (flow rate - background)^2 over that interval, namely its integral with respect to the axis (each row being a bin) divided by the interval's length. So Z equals 0.010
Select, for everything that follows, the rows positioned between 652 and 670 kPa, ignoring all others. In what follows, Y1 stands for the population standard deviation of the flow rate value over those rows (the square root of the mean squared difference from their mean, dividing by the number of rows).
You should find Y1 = 0.067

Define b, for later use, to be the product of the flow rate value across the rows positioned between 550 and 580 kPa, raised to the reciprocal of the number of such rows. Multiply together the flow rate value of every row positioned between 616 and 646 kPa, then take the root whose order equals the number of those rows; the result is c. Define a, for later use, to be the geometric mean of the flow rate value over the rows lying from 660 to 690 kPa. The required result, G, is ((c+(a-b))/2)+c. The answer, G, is 1.65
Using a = 1.50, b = 1.42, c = 1.07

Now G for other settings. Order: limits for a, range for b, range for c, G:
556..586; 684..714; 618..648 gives 1.49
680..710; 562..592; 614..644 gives 1.73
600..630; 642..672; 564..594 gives 2.17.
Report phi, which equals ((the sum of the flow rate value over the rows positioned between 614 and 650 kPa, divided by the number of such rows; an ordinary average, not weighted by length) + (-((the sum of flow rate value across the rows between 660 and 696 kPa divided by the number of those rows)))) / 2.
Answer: -0.21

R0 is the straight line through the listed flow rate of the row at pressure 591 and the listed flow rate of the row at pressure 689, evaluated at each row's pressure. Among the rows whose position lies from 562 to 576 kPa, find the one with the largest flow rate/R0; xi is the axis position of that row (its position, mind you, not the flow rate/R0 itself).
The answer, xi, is 569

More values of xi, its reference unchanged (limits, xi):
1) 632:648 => 647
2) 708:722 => 709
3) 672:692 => 685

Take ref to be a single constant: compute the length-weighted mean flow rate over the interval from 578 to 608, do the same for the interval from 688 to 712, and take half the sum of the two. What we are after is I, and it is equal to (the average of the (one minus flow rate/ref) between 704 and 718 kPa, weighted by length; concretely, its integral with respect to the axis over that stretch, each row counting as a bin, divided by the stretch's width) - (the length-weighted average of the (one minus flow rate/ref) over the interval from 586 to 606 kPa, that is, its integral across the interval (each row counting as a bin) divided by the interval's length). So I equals -0.06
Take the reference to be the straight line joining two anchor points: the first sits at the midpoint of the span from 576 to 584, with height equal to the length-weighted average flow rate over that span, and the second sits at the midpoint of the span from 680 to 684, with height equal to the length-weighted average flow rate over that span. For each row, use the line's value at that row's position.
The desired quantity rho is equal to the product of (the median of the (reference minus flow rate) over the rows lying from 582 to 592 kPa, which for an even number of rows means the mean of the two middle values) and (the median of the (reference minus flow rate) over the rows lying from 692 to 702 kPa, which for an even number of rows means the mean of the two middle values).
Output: 0.006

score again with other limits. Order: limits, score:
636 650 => 1.02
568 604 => 1.47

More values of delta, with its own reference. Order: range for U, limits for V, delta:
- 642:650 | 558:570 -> -0.8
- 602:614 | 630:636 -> 1.1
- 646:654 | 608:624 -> -0.2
